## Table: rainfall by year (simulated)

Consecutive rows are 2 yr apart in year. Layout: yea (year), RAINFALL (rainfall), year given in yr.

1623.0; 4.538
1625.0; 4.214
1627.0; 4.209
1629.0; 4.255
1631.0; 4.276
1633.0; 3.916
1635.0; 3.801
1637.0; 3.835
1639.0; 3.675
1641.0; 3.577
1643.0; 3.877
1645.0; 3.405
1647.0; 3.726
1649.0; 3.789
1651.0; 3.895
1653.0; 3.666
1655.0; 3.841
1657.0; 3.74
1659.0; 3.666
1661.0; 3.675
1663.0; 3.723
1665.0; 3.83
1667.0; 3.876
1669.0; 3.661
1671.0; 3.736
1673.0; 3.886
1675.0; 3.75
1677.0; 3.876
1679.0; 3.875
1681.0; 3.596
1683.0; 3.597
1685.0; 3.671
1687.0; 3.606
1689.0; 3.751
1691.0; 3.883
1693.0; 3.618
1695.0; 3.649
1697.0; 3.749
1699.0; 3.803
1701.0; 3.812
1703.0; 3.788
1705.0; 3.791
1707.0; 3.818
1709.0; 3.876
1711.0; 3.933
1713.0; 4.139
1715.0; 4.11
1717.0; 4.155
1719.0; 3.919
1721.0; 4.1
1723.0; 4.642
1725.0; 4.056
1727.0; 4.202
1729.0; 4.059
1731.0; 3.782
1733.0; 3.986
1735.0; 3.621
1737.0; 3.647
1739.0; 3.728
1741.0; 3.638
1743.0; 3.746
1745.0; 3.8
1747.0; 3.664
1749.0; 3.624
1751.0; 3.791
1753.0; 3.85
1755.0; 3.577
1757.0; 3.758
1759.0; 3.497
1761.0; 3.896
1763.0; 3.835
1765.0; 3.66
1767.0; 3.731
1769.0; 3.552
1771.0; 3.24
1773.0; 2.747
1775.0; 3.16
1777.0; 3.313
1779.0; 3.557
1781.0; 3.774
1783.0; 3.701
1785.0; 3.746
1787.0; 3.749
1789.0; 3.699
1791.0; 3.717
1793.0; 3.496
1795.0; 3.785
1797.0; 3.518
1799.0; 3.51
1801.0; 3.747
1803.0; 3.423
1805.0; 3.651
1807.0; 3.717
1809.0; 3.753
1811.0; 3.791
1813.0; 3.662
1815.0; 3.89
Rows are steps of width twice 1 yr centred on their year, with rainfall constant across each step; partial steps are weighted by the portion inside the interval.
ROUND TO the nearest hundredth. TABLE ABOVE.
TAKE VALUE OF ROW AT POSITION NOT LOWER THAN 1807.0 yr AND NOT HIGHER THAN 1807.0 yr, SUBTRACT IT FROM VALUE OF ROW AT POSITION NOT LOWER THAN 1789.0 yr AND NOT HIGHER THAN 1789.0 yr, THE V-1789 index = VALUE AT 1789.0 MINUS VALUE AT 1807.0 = -0.02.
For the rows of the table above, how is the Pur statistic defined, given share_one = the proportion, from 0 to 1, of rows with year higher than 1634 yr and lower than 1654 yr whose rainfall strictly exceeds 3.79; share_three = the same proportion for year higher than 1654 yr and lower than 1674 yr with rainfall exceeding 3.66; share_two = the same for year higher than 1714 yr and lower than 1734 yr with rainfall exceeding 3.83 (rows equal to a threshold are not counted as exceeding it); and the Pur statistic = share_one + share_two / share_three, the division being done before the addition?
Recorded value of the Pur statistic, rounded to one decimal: 1.3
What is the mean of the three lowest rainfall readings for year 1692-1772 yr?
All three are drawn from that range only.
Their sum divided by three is 3.43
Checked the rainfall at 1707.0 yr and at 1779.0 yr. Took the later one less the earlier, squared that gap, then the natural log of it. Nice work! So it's -2.7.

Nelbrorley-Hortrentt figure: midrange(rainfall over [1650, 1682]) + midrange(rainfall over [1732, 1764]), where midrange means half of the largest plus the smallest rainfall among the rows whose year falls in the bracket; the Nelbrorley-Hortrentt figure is 7.49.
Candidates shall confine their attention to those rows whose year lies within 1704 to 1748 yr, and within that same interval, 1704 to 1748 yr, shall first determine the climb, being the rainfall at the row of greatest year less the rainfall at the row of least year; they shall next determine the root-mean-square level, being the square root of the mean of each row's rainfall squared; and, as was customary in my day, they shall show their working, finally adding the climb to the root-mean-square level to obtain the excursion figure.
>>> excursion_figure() 3.81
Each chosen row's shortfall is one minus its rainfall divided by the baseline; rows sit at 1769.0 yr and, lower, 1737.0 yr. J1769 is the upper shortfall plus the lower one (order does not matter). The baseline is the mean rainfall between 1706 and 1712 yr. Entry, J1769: 0.14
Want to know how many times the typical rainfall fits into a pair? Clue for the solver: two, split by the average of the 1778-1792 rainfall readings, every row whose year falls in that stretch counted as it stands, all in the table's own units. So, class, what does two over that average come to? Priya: 0.540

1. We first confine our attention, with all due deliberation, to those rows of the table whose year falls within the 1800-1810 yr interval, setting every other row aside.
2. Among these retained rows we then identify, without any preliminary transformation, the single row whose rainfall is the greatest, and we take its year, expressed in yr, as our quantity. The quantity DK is 1809.0 yr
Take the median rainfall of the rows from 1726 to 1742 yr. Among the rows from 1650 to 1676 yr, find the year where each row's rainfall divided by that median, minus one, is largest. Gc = 1651.0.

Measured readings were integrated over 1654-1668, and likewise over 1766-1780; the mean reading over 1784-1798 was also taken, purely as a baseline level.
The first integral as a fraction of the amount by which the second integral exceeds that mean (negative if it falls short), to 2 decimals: 1.23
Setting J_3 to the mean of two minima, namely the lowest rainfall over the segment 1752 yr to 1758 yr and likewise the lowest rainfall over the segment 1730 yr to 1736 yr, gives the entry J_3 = 3.60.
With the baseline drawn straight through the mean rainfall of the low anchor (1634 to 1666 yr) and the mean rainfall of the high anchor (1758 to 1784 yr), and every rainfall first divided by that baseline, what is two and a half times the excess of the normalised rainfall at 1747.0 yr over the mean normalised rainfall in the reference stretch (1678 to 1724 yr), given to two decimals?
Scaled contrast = -0.08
